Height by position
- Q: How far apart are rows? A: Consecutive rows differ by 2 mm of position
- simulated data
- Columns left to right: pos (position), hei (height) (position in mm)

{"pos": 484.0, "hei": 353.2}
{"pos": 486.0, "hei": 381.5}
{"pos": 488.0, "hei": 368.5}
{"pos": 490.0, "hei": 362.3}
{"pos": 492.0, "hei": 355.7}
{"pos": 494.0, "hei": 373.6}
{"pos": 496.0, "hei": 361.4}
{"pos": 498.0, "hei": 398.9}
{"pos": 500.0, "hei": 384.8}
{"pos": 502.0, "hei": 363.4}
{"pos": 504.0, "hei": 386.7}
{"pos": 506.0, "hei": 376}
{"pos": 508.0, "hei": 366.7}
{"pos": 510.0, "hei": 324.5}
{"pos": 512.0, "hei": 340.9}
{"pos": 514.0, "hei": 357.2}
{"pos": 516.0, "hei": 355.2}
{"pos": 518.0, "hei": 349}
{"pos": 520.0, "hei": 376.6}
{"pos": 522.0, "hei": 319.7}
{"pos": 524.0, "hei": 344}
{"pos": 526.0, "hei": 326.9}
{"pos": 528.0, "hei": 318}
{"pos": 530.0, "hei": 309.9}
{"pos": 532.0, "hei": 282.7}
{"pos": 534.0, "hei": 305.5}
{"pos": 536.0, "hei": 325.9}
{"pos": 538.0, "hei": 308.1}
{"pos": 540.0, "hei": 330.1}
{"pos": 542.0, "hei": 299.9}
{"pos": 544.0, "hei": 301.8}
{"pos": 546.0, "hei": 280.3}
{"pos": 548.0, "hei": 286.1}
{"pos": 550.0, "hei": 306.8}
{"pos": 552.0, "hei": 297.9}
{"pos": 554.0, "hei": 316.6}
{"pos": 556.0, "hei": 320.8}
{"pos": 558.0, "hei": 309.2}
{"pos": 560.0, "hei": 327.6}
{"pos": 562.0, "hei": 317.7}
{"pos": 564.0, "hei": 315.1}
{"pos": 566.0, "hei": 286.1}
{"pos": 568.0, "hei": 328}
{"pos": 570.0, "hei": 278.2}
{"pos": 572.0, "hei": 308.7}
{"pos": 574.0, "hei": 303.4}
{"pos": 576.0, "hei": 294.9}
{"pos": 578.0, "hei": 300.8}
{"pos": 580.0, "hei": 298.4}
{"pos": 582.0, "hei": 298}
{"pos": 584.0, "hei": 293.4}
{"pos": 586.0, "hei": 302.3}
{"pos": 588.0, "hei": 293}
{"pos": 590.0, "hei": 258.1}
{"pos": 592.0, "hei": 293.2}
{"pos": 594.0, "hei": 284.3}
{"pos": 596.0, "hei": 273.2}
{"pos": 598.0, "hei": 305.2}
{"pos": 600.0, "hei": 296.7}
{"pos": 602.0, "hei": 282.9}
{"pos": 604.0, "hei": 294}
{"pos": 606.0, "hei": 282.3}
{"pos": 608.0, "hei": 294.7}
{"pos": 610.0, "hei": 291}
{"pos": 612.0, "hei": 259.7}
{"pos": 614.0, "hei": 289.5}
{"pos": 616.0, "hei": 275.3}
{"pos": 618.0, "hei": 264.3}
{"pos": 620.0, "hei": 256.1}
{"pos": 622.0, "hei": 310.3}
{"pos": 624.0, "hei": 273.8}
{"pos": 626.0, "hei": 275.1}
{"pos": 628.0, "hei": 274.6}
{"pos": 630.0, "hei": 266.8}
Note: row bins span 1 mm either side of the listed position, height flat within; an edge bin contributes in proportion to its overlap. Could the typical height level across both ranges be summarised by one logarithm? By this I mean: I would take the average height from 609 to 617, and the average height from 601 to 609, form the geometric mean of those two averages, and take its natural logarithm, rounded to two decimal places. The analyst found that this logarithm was 5.65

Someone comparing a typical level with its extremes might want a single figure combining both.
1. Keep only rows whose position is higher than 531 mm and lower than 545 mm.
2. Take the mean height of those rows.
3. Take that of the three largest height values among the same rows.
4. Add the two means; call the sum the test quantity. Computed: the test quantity 629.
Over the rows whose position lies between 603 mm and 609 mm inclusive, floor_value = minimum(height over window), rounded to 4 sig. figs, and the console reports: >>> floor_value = 282.3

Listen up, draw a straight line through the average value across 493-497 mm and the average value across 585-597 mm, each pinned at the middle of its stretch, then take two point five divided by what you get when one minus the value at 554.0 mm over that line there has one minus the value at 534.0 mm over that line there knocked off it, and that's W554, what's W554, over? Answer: -29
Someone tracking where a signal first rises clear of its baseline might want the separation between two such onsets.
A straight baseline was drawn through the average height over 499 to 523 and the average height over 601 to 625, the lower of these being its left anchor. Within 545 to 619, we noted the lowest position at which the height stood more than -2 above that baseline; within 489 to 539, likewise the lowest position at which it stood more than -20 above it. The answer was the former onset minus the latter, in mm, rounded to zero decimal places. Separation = 70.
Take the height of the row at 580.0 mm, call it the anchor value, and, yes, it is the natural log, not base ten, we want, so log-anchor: 5.70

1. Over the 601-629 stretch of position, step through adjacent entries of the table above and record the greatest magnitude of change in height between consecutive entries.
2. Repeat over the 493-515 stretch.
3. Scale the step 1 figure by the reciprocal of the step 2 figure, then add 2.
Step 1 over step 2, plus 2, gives 3.3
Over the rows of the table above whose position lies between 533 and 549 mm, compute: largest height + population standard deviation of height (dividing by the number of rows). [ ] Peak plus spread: 346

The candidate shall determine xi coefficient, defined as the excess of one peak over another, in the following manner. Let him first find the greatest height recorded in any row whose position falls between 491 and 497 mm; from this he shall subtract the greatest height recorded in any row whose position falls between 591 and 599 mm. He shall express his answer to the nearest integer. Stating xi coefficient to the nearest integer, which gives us 68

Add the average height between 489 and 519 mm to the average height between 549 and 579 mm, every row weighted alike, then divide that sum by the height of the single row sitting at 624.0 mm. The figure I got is 2.5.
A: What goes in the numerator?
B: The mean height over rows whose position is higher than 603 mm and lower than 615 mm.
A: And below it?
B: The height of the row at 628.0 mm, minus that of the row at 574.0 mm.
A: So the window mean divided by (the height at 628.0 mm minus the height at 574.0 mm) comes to -9.9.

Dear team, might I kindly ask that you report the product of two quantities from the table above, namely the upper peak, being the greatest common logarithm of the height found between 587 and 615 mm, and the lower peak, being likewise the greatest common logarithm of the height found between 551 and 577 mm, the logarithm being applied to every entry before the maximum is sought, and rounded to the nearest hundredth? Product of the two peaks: 6.25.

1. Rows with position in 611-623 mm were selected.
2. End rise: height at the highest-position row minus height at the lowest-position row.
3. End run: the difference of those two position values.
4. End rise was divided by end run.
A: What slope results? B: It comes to 5.1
